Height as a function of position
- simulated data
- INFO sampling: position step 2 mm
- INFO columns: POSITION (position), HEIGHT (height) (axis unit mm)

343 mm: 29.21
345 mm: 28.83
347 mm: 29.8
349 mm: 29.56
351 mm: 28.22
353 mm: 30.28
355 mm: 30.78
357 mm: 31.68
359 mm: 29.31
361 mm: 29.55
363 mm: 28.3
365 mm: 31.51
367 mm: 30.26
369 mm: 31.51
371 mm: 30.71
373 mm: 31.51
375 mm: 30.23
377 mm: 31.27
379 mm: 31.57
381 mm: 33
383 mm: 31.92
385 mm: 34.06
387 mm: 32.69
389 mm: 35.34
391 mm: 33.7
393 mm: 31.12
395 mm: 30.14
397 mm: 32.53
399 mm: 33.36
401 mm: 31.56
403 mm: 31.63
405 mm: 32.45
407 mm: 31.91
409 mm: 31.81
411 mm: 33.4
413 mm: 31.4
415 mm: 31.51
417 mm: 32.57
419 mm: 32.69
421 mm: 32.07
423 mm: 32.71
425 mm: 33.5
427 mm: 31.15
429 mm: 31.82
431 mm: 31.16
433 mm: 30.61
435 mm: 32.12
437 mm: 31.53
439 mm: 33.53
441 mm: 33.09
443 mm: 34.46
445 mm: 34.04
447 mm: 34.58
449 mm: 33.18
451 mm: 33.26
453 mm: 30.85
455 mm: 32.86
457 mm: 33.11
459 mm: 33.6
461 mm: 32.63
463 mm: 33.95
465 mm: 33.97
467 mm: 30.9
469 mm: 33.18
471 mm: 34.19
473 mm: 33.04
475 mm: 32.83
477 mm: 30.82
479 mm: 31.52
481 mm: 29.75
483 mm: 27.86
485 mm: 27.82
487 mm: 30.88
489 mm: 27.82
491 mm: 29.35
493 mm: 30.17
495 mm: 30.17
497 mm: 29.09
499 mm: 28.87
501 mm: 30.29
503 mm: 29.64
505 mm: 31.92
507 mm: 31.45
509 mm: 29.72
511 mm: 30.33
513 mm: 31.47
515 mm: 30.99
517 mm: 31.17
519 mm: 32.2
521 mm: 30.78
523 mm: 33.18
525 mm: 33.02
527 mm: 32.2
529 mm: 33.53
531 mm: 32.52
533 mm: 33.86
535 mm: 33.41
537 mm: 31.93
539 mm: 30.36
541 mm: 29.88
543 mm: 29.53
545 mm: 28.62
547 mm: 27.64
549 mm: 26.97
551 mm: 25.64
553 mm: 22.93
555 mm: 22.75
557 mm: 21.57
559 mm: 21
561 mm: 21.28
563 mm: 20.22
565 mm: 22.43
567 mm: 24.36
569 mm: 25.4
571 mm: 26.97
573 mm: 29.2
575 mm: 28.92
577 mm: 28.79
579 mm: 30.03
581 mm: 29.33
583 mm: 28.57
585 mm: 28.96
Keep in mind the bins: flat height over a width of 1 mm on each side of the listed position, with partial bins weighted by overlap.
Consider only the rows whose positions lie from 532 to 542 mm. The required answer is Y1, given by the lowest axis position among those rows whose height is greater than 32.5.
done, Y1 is 533 mm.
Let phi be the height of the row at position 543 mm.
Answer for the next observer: 29.53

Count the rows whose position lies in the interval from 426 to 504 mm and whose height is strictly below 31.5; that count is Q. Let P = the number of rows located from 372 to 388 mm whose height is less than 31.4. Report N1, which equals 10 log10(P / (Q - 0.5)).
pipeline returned -9.4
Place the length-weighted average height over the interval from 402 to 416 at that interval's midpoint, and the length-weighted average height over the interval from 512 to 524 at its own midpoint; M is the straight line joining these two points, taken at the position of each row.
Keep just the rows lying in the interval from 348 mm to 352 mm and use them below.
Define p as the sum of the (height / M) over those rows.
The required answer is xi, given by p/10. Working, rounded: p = 1.8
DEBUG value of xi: 0.18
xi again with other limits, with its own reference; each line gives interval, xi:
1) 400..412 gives 0.60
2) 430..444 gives 0.71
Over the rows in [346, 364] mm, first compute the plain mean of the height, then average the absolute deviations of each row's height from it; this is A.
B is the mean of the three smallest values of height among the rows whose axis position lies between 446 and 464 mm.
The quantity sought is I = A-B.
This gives -31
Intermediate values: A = 0.8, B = 32.1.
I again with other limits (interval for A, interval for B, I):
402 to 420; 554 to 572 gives -20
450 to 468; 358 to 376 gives -28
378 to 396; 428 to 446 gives -30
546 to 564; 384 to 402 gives -29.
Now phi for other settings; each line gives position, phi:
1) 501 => 30.29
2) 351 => 28.22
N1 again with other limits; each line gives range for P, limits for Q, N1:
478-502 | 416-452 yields 6.4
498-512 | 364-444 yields -2.8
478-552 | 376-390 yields 16.8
